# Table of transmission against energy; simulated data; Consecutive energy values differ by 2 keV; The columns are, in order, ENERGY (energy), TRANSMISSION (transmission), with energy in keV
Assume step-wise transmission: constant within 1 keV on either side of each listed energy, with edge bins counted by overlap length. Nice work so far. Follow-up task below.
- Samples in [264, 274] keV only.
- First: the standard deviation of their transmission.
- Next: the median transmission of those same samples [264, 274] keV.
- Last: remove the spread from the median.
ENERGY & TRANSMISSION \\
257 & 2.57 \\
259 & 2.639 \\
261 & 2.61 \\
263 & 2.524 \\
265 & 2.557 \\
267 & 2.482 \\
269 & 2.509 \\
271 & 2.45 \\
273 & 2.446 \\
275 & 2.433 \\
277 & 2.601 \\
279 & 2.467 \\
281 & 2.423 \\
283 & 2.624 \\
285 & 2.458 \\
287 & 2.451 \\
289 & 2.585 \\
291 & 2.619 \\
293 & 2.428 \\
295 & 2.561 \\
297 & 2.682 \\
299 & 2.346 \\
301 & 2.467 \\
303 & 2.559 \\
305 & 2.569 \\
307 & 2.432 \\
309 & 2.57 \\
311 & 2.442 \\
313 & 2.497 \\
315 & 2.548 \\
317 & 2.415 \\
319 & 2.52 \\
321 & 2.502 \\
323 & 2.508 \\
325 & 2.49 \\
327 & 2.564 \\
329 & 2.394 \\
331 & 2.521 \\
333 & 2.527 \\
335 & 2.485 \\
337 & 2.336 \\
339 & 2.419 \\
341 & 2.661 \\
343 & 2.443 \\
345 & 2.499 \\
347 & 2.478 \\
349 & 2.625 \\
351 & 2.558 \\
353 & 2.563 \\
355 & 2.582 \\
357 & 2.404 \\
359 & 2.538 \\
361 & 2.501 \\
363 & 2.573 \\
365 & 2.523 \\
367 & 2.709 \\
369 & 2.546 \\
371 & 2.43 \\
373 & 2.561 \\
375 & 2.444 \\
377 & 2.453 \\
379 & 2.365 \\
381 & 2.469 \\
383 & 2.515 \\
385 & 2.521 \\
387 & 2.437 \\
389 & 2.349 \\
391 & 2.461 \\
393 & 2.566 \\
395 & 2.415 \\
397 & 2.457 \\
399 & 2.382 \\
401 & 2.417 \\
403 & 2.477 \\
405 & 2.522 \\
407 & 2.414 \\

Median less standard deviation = 2.44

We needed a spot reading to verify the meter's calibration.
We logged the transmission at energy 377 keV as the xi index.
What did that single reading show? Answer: 2.453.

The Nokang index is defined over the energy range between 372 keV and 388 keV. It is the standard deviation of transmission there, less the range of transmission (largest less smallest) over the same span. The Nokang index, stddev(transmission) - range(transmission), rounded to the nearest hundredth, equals -0.14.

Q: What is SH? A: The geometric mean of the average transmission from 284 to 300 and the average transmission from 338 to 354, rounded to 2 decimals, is 2.52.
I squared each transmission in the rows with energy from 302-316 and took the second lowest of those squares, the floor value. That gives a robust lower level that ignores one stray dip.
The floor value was 5.96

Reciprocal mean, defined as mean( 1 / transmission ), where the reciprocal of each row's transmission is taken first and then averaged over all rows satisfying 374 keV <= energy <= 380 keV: 0.413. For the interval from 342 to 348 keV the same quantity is 0.404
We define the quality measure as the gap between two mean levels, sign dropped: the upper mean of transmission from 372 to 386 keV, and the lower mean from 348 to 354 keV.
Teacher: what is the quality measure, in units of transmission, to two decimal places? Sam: 0.11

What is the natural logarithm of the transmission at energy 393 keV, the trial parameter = 0.942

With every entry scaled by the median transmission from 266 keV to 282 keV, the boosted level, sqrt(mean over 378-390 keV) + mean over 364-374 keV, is 2.04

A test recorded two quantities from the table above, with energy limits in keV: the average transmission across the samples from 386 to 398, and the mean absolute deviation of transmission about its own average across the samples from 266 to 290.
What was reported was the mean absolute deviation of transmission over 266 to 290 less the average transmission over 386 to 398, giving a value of -2.39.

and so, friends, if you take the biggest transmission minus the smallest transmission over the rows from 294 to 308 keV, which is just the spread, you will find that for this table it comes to 0.336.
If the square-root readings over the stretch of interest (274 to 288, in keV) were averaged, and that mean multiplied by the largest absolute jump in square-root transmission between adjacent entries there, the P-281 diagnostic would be 0.10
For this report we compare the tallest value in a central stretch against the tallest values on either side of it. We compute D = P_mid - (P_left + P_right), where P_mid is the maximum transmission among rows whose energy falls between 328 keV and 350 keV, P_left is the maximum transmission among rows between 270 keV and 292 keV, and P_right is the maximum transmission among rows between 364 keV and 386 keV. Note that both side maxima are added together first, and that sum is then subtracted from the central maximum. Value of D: -2.67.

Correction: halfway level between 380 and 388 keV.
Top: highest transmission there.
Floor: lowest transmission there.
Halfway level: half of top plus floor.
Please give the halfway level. 2.48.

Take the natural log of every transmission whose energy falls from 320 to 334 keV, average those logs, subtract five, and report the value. -4.08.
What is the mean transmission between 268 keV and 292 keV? 2.51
